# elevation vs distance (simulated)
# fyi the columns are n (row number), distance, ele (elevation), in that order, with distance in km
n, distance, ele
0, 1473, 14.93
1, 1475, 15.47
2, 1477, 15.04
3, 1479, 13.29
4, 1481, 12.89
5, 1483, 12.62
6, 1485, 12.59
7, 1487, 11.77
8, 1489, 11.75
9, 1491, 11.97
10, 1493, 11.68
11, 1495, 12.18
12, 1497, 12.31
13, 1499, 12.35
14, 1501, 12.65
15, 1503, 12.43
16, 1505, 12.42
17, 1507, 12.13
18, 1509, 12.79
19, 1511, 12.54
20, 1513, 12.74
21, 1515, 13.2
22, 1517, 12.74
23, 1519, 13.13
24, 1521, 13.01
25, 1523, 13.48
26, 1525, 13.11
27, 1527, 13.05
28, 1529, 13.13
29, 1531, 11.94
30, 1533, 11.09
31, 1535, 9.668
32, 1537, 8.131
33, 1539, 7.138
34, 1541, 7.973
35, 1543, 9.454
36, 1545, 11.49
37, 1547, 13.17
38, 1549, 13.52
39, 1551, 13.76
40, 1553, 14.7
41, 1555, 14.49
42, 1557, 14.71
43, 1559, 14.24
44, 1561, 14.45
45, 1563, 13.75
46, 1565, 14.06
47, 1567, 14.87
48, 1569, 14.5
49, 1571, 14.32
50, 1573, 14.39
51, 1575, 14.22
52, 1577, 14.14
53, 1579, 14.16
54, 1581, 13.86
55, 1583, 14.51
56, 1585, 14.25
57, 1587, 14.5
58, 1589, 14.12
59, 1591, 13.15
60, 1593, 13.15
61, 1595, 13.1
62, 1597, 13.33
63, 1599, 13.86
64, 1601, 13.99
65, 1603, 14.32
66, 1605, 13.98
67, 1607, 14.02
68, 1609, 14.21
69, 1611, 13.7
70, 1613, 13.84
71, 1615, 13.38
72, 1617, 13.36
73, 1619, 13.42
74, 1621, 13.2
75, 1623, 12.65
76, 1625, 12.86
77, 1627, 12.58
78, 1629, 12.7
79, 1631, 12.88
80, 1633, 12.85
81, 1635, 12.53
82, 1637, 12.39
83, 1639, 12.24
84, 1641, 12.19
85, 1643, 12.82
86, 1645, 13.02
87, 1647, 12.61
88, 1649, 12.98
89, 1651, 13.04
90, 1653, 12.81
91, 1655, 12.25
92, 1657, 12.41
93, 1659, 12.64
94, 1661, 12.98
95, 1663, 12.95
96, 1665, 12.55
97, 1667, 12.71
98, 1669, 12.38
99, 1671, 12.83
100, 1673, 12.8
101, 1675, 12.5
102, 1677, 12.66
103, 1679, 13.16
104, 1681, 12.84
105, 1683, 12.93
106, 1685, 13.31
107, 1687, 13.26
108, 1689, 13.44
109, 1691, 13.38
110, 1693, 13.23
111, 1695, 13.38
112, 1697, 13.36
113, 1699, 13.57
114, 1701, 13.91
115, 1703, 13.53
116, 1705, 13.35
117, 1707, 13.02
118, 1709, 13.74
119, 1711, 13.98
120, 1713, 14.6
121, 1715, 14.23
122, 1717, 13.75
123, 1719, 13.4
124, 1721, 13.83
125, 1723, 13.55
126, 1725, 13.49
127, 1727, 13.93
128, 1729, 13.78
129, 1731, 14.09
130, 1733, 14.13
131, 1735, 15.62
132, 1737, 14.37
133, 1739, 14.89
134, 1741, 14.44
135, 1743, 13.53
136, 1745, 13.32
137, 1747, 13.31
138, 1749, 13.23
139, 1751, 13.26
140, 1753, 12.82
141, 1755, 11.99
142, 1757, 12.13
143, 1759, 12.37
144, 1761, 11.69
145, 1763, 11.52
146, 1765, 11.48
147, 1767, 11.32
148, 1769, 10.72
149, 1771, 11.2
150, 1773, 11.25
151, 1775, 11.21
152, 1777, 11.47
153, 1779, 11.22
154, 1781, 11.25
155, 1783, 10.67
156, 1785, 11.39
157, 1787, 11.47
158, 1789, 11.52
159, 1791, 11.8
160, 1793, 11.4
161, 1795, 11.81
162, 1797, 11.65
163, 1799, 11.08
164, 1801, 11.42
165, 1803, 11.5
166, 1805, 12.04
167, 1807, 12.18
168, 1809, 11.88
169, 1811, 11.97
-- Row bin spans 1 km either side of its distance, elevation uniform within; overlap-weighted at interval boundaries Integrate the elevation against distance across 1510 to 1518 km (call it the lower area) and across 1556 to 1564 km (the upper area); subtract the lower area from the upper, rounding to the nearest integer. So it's 12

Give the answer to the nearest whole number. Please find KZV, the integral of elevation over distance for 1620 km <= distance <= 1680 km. 762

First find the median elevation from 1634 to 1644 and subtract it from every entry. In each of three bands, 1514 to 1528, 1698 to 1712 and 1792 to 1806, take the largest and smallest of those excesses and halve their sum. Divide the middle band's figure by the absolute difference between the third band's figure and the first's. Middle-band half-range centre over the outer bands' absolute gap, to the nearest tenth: 0.7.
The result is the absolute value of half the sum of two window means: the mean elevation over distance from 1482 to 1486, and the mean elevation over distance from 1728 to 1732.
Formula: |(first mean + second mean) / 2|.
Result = 13.3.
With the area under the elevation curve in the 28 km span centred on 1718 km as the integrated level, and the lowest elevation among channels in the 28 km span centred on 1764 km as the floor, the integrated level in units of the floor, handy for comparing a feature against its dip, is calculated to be 36.0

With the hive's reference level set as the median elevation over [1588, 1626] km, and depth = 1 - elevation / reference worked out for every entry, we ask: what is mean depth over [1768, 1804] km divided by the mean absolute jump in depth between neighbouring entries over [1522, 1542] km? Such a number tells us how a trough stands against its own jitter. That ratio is 2.6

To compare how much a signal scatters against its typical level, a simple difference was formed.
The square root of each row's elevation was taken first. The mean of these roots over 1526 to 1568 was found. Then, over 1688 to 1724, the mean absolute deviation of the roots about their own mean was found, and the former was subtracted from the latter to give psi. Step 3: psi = -3.45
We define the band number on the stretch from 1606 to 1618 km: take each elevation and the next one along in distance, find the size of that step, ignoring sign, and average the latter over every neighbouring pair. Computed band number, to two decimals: 0.26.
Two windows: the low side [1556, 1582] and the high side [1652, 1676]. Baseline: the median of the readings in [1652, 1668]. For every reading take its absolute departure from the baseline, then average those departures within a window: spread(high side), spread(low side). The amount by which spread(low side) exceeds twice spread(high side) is 1.2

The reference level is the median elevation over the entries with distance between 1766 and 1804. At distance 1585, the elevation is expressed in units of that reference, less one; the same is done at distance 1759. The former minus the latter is 0.17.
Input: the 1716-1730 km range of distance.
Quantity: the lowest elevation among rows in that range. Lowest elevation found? 13.4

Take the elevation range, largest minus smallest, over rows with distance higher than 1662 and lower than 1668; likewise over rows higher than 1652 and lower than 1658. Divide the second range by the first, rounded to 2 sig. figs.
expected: 1.4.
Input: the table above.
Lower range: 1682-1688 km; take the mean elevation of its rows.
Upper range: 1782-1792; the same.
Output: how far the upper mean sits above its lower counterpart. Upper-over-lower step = -1.8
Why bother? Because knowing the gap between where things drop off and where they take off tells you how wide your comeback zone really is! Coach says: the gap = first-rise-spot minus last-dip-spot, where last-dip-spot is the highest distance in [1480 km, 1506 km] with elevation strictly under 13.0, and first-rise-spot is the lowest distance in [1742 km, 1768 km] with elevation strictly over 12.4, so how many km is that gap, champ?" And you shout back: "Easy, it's 238 km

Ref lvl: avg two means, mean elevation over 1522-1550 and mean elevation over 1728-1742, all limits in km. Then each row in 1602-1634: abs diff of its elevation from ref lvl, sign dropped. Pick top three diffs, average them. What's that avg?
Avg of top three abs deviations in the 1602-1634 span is 1.36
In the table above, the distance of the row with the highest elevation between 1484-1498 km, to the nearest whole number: 1485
